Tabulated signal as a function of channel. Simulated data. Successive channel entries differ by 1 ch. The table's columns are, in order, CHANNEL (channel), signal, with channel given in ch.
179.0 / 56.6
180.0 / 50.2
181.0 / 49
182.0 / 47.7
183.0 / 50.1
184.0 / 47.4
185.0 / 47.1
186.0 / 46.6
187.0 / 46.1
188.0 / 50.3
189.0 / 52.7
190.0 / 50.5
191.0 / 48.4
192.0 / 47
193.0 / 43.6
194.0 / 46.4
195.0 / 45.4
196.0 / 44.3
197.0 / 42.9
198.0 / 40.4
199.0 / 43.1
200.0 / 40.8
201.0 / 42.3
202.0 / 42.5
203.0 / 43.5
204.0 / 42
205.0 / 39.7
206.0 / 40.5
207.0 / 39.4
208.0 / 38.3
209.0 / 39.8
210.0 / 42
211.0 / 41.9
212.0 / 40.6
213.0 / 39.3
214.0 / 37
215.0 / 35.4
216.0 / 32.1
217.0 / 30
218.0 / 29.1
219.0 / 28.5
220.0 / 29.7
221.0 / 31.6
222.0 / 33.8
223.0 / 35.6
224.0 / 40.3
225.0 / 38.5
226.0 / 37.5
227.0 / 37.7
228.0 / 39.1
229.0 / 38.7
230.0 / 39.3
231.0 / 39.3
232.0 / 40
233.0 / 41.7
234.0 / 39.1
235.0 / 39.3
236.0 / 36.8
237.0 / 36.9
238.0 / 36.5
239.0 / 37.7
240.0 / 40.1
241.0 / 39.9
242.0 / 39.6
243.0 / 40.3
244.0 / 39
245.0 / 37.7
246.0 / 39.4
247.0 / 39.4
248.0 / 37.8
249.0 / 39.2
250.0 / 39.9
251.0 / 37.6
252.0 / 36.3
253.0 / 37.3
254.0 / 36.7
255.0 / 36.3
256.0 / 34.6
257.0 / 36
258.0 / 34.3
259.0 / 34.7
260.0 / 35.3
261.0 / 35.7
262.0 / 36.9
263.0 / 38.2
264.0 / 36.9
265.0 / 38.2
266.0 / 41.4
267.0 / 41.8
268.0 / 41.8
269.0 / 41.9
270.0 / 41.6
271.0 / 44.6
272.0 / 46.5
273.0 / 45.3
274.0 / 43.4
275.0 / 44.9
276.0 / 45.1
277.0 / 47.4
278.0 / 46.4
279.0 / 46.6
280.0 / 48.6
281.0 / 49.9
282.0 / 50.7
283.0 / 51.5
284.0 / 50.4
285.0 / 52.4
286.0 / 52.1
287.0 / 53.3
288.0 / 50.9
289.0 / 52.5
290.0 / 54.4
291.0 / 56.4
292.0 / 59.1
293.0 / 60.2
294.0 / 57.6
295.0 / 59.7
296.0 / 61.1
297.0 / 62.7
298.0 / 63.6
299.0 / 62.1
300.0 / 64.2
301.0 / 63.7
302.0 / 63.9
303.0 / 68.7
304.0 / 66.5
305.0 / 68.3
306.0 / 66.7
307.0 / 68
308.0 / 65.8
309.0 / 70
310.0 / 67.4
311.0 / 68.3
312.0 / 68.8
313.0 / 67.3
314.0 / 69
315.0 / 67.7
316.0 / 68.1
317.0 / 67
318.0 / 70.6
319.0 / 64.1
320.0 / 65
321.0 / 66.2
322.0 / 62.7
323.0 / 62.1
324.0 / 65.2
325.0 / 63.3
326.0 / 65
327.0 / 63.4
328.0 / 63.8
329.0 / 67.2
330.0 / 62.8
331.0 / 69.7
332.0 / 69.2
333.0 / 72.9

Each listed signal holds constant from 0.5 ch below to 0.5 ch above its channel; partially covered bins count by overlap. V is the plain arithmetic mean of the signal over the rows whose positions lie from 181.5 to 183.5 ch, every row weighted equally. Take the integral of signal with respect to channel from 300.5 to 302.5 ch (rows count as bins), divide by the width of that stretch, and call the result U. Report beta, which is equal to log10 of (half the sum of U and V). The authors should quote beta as 1.75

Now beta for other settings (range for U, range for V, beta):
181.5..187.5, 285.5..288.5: 1.70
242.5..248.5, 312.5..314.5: 1.73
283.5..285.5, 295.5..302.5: 1.76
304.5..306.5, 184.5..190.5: 1.76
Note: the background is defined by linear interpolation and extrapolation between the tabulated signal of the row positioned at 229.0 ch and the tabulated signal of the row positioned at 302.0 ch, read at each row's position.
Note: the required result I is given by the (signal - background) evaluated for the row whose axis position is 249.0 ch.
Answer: -6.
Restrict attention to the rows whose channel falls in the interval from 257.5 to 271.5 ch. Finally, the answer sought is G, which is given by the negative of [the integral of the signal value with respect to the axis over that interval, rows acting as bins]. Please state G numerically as -543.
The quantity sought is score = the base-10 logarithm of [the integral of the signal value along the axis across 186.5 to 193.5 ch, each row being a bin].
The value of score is 2.53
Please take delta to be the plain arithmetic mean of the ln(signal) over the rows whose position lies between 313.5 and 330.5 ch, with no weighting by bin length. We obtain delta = 4.18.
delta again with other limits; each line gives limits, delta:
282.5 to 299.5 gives 4.03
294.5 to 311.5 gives 4.18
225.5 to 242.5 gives 3.66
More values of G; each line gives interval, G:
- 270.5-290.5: -977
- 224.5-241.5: -658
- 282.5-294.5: -651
